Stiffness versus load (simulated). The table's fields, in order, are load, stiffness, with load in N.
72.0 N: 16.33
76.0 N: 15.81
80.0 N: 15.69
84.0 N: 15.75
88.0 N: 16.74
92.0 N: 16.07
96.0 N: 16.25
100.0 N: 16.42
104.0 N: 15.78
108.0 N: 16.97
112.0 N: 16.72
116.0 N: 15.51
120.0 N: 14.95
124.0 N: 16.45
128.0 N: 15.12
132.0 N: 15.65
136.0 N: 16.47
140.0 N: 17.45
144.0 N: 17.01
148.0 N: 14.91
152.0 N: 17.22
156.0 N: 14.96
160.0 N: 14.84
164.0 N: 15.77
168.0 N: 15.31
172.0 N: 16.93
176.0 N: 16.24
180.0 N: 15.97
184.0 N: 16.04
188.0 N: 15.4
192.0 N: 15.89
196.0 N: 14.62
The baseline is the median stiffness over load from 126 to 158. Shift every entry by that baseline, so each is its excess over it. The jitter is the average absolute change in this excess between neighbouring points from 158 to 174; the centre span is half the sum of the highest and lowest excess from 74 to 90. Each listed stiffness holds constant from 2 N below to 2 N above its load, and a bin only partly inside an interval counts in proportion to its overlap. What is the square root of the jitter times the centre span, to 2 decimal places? 0.39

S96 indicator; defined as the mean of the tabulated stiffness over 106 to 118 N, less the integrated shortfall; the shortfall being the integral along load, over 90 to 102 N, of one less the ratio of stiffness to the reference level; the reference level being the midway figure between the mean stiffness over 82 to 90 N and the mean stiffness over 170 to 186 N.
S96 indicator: 16.4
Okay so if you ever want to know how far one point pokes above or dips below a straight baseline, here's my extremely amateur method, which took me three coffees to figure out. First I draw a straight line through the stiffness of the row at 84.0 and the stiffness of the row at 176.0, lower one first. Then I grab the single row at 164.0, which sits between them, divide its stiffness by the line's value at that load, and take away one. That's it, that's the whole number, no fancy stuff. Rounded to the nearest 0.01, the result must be -0.03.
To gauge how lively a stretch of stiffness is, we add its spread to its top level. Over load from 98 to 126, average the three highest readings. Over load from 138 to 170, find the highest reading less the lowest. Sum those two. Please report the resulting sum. 19.3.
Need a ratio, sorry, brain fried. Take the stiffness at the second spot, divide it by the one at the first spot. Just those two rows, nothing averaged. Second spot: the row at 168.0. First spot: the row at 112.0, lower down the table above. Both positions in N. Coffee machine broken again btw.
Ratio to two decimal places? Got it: 0.92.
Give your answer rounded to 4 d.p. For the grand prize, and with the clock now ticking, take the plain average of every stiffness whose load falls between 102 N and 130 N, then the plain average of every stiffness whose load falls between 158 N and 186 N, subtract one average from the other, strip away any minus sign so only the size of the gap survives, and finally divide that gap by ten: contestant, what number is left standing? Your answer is 0.0057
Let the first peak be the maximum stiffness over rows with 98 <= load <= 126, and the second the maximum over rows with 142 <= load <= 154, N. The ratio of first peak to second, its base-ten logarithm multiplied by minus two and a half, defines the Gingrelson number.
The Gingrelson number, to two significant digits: 0.016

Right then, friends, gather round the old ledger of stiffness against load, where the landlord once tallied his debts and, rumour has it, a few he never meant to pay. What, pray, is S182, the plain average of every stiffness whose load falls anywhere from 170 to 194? 16.1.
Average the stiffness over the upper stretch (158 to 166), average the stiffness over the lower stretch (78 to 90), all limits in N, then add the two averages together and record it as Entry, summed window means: 31.4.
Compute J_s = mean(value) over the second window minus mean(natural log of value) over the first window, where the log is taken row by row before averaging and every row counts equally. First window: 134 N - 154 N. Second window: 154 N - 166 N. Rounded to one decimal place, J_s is 12.4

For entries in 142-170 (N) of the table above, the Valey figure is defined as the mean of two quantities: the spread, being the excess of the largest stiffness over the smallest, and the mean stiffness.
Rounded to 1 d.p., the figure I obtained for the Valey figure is 9.0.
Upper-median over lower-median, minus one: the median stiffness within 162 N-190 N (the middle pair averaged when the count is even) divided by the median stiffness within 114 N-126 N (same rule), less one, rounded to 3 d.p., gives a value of 0.030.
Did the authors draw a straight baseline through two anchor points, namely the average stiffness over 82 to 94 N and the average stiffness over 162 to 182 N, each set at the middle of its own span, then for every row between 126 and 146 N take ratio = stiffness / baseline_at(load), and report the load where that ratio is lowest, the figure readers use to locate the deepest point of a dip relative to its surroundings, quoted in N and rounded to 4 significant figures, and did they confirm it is 128.0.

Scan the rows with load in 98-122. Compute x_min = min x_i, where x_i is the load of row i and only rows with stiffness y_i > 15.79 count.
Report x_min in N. 100.0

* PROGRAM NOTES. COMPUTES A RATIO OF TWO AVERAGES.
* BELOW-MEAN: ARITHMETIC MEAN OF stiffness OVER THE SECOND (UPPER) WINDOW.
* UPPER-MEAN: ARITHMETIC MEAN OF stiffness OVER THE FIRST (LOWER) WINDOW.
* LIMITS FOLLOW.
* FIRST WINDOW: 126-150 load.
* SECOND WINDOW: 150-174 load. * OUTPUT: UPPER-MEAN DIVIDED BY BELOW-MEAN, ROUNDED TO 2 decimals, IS 1.02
